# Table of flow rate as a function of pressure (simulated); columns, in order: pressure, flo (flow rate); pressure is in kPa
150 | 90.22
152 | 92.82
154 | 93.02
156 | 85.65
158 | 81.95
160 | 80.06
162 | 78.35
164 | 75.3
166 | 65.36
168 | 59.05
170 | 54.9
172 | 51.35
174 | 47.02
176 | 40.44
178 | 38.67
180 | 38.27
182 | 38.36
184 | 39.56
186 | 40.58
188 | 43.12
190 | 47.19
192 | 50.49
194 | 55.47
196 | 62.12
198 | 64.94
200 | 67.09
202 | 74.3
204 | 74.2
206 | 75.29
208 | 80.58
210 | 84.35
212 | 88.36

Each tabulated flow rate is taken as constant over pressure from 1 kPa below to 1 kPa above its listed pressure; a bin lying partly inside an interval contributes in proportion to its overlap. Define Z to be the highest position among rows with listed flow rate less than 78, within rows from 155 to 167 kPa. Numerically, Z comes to 166 kPa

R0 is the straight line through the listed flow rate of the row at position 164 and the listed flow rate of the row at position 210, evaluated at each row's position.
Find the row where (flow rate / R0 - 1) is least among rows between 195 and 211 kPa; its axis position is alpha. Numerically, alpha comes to 196 kPa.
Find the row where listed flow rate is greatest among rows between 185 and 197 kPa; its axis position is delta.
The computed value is 196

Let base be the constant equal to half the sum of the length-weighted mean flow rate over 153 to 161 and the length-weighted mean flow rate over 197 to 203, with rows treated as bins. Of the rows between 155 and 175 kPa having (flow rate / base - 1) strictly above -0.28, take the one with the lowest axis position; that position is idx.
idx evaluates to 156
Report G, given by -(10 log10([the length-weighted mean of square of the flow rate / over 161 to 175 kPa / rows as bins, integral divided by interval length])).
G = -36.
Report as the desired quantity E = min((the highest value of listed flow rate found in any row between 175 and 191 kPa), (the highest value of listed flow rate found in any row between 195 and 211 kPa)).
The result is 47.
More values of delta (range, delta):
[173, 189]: 174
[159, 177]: 160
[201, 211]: 210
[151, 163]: 154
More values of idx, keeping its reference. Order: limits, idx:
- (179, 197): 194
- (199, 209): 200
